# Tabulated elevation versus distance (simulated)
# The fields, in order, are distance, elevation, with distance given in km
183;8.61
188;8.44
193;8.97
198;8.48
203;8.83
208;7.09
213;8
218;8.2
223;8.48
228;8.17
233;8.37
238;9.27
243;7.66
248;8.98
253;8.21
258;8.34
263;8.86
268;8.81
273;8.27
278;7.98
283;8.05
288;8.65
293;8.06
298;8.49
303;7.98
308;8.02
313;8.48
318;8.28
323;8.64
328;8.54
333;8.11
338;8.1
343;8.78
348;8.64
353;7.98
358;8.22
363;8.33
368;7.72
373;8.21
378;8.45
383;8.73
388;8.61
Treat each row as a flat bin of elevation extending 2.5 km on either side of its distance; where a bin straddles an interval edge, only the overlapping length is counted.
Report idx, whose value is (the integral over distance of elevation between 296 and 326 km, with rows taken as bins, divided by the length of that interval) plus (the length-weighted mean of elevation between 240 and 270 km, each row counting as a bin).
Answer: 16.8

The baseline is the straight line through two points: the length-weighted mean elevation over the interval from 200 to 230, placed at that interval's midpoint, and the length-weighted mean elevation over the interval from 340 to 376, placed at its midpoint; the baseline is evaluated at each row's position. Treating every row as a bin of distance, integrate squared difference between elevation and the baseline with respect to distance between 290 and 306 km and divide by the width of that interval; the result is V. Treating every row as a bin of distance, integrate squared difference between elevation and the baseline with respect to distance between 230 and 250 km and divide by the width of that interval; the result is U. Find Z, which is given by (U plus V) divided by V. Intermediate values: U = 0.53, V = 0.1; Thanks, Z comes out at 10.6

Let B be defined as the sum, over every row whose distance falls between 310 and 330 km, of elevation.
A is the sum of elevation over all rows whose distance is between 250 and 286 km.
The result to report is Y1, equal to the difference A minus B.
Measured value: 25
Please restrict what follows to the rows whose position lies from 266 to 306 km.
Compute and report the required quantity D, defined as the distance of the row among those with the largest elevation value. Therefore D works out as 268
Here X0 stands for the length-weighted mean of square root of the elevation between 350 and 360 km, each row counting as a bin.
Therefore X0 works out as 2.850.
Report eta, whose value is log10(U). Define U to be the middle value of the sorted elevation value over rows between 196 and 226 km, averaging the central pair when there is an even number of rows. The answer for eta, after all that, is 0.921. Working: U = 8.34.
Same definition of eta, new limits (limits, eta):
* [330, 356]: 0.909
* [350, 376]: 0.914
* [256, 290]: 0.921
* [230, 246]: 0.923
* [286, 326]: 0.923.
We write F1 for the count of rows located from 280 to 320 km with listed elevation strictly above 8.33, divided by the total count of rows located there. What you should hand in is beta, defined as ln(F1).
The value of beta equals -0.98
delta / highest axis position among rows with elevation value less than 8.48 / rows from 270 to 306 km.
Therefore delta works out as 303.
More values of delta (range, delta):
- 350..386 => 378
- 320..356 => 353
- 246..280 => 278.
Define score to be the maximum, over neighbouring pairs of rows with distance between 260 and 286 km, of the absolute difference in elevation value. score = 0.54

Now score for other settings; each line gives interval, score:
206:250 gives 1.61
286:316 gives 0.59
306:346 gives 0.68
